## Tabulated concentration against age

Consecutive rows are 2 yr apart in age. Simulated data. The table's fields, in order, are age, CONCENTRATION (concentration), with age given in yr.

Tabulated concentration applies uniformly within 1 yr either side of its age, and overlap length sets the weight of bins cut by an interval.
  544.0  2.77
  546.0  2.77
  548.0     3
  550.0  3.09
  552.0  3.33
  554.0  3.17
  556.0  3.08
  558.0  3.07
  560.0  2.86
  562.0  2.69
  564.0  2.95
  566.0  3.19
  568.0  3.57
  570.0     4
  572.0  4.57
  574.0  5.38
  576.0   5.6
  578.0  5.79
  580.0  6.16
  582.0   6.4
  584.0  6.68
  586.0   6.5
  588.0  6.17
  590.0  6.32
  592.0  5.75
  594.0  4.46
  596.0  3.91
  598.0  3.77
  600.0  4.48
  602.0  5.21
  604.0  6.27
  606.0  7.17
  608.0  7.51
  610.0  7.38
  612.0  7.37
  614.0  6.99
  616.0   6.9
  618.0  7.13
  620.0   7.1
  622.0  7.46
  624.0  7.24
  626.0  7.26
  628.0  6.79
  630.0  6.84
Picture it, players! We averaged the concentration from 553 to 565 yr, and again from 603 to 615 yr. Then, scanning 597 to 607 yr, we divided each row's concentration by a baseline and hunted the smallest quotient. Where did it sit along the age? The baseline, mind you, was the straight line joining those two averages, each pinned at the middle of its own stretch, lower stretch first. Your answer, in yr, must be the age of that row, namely 598.0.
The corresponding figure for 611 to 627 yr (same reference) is 626.0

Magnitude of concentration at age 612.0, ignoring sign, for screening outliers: 7.4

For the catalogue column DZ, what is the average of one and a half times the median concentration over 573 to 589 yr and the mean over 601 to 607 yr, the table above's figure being 7.7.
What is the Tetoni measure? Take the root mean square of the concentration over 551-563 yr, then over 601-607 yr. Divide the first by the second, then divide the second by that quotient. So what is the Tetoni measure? 13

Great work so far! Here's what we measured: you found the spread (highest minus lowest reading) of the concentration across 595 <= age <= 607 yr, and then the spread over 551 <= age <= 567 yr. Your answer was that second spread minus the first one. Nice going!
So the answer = -2.8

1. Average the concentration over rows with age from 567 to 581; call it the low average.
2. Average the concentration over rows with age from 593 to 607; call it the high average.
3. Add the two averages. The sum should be 10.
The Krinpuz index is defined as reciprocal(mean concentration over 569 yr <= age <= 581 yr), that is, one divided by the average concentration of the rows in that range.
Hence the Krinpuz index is 0.190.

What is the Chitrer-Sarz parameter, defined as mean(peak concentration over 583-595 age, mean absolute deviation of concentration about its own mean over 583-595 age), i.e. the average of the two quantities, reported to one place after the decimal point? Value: 3.6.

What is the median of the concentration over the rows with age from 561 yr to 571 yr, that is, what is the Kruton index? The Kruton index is 3.2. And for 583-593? 6.3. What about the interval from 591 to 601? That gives 4.5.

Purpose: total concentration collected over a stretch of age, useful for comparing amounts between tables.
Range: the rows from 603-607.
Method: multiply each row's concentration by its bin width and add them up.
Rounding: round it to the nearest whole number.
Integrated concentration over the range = 27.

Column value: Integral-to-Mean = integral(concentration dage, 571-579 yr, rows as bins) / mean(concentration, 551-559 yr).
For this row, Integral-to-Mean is 13.5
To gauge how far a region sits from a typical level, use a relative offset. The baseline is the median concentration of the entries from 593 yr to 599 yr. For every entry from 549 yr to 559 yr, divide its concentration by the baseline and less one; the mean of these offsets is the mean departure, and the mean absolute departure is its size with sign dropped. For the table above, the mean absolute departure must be 0.19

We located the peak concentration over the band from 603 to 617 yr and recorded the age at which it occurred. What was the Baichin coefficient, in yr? 608.0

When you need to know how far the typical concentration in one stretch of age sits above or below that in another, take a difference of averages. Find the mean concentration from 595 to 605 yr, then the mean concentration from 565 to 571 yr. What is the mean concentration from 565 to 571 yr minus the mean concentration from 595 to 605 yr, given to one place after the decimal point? -1.1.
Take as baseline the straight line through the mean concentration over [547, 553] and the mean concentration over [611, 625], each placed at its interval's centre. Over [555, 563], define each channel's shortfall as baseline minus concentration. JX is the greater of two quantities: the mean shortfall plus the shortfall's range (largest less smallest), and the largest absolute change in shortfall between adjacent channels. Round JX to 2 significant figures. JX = 1.5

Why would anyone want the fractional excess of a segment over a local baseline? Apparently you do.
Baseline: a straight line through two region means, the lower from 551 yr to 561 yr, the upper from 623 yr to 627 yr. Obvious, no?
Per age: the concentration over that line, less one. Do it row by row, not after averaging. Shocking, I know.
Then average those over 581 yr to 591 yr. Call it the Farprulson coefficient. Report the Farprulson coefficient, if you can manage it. 0.31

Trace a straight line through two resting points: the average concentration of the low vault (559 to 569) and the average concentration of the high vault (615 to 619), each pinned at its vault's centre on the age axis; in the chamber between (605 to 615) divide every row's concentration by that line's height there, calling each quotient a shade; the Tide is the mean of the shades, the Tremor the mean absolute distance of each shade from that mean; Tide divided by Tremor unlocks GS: 26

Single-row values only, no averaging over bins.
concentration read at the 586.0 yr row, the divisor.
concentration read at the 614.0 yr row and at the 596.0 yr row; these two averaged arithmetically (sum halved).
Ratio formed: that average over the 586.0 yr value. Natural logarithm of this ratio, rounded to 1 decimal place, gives -0.2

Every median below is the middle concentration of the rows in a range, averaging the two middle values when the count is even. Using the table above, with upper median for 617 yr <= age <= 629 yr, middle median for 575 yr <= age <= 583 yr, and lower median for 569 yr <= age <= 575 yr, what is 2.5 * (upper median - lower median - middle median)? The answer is -8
